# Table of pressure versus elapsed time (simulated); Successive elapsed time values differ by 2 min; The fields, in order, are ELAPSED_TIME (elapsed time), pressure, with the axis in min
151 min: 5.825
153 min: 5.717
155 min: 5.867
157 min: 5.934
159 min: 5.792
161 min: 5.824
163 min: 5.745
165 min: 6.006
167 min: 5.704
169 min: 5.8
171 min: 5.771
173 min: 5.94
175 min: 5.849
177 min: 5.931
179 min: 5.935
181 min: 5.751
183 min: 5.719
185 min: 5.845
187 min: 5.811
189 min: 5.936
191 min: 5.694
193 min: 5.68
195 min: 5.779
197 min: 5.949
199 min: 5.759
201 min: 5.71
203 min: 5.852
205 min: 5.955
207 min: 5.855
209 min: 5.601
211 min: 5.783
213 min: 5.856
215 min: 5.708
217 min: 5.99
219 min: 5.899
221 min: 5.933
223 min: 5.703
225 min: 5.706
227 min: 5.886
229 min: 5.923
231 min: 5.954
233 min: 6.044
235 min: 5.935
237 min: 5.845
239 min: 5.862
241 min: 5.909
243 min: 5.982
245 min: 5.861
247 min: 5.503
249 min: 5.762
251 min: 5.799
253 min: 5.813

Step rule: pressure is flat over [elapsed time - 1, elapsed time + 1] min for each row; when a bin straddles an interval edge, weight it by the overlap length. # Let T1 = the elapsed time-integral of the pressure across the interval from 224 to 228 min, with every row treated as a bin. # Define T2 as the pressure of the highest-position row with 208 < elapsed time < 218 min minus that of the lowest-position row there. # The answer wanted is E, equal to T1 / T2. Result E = 60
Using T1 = 23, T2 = 0.39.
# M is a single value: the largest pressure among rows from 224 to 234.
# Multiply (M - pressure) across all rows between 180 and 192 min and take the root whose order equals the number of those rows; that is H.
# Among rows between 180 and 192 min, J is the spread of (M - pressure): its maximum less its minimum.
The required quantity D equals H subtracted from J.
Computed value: 0.01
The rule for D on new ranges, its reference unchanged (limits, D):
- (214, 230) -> 0.12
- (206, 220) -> 0.19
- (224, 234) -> 0.34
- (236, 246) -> 0.00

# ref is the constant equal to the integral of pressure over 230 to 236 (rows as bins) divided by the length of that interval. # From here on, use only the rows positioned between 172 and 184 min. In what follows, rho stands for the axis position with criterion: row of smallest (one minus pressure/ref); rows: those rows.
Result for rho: 173 min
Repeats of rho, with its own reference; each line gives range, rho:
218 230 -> 221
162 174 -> 165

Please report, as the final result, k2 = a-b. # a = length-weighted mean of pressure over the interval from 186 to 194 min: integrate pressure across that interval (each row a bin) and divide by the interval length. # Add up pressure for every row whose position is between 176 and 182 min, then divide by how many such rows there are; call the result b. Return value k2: -0.09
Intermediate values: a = 5.78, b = 5.87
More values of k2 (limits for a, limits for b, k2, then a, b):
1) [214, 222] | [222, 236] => 0.00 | 5.88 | 5.88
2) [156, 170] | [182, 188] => 0.04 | 5.83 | 5.79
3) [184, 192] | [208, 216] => 0.08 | 5.82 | 5.74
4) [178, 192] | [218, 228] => -0.01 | 5.81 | 5.83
